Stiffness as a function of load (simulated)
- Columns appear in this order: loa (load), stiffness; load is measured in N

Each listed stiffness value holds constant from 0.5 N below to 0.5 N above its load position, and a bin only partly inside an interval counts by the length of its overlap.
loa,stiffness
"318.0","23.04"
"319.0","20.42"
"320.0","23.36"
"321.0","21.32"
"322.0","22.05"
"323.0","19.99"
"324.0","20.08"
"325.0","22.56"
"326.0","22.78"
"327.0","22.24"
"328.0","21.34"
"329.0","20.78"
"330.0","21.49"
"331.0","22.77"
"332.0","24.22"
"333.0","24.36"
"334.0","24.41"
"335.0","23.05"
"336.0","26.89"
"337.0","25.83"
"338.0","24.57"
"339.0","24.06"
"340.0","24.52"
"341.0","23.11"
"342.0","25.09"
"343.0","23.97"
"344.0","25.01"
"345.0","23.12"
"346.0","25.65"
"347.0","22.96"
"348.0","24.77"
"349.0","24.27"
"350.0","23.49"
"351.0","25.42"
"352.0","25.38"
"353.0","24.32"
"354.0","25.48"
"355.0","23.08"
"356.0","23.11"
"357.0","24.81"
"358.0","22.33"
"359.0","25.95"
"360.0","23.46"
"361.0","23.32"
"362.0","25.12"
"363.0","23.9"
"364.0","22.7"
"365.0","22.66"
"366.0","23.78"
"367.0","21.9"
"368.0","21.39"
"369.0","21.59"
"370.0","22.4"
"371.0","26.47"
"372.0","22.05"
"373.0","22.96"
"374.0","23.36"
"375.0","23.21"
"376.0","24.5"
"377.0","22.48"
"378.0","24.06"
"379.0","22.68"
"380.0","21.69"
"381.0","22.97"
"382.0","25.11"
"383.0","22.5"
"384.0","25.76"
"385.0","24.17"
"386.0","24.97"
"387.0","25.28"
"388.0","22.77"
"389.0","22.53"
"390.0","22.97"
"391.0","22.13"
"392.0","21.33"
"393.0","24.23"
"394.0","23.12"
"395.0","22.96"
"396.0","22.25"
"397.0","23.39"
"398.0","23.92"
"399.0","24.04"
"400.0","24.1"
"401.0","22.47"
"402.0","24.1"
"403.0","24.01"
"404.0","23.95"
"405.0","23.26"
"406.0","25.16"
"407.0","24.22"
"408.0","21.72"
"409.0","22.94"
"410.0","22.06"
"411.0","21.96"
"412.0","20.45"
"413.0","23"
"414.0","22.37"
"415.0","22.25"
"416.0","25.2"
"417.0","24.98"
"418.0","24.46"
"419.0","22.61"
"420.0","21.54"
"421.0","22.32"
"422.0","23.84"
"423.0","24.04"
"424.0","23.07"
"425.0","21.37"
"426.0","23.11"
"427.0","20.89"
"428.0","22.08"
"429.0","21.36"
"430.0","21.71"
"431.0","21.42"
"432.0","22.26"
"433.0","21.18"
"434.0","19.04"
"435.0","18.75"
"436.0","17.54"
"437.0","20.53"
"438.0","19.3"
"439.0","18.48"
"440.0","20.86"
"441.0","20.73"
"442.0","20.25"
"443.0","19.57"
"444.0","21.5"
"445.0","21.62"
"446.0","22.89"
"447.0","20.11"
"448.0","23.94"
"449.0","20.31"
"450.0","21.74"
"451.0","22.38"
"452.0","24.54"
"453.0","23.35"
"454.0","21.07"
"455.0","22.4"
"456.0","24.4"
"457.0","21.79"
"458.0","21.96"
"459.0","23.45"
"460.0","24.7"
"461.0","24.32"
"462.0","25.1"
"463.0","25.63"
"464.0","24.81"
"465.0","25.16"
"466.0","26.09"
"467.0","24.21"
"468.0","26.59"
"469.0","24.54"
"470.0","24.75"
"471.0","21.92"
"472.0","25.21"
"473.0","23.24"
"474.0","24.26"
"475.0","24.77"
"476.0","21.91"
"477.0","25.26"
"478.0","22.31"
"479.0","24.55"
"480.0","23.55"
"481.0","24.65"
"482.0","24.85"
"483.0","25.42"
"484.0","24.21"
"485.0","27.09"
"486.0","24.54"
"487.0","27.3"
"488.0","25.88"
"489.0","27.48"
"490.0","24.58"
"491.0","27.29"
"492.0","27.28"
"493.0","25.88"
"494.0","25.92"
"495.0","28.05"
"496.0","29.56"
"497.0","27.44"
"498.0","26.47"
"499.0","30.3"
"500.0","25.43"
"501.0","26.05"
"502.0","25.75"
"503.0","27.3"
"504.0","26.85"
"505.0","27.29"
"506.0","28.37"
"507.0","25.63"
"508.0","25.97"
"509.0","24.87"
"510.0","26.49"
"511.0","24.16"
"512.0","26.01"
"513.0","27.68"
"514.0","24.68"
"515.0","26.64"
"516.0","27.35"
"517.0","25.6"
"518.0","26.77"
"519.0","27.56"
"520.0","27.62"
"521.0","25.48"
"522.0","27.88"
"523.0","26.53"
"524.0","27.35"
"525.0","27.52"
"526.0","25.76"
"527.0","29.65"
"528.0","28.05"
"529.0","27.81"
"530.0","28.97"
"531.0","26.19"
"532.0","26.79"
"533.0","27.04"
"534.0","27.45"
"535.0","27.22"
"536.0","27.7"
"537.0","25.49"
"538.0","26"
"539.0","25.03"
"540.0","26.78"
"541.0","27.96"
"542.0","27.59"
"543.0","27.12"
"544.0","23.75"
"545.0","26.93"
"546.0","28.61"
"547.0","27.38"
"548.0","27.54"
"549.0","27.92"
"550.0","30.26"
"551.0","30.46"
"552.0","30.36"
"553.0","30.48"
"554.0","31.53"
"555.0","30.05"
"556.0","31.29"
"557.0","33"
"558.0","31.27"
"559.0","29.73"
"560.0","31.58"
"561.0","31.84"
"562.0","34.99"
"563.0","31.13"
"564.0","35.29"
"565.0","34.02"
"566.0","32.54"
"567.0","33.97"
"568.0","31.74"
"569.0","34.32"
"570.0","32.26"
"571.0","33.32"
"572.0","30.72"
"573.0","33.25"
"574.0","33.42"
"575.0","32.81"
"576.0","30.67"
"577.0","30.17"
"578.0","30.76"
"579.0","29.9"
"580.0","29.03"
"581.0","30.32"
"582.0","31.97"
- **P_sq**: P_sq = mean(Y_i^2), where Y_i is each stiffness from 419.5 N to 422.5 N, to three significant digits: 510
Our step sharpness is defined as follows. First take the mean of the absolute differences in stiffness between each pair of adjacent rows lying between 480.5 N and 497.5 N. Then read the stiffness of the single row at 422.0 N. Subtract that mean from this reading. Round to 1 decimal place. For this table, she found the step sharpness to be 22.2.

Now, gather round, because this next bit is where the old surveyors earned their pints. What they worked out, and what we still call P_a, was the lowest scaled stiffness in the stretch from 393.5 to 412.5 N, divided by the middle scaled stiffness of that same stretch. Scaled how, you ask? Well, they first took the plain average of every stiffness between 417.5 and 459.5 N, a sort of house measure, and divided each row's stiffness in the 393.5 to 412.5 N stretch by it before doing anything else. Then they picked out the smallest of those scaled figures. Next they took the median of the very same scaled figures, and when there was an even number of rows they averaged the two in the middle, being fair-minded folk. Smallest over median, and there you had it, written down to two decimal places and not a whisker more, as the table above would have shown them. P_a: 0.88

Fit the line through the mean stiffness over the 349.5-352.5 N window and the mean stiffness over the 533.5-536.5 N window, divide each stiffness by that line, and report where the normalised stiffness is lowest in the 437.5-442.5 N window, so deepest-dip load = 439.0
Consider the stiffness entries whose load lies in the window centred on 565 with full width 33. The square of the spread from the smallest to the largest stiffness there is 54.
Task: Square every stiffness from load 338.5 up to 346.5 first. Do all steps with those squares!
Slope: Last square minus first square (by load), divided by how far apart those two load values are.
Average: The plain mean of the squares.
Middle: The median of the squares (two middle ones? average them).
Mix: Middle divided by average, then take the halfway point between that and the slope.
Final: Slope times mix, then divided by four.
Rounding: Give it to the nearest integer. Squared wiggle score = 17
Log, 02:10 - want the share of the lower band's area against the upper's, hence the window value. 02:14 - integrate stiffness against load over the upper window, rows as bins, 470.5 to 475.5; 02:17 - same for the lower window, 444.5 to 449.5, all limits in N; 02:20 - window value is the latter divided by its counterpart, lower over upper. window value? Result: 0.91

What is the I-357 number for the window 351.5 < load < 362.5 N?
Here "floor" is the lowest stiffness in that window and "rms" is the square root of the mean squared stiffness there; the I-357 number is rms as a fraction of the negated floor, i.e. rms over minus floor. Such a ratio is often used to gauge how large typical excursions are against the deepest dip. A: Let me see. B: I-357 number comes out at -1.09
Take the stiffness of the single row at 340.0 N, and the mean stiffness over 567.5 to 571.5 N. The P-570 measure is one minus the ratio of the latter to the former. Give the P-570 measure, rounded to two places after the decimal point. -0.34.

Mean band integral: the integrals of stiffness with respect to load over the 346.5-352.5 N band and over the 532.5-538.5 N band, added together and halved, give 154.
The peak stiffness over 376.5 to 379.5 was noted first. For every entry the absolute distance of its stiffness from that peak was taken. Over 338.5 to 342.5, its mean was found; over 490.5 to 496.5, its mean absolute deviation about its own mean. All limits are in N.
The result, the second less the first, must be 0.4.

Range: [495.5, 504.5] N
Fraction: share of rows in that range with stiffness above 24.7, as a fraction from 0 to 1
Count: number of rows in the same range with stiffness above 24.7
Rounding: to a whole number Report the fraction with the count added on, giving 10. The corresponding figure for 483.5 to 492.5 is 7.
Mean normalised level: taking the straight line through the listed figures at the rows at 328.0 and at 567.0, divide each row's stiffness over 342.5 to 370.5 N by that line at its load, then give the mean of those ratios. 1.04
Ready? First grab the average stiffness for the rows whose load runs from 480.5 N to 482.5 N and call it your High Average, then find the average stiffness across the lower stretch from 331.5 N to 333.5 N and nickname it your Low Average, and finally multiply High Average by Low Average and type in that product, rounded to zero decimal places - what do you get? 601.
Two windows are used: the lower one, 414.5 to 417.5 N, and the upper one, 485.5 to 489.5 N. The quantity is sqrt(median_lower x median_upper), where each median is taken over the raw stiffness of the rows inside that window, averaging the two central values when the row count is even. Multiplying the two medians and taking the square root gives 25.8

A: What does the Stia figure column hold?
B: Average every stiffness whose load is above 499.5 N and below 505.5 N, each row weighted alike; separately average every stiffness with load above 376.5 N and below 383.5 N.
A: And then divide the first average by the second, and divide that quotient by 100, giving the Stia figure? 0.011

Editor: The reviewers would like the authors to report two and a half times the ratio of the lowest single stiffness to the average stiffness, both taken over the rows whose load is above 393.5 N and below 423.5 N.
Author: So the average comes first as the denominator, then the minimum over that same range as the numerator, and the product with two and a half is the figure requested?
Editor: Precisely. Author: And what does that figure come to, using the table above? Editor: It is 2.20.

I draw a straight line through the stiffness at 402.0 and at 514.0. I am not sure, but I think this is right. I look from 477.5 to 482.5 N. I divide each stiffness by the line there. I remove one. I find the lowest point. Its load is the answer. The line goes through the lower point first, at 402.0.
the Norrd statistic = 478.0 N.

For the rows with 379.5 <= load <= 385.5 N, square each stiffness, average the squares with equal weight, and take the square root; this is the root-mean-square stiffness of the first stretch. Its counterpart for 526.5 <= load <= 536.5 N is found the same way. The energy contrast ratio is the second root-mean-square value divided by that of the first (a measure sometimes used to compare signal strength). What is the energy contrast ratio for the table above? 1.17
